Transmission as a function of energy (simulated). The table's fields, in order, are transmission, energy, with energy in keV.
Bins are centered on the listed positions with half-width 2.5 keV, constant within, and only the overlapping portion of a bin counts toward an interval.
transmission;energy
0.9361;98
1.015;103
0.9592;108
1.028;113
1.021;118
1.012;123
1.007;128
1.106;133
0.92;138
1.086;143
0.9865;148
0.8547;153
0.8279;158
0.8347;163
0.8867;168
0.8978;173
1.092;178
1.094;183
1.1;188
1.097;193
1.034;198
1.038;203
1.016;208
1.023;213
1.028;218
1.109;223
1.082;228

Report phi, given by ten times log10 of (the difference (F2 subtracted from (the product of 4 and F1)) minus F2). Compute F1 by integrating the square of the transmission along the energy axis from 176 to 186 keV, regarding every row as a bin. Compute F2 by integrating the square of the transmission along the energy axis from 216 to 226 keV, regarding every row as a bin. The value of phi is 14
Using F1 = 12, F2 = 11.5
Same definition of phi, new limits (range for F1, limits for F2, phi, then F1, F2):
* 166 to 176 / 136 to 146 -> 11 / 8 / 10.2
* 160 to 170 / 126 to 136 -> 9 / 7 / 11.1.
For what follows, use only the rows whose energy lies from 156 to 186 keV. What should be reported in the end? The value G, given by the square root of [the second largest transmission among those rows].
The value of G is 1.04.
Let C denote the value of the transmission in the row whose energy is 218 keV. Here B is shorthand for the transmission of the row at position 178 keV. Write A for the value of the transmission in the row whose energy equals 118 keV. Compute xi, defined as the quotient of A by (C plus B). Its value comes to 0.482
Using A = 1.021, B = 1.092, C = 1.028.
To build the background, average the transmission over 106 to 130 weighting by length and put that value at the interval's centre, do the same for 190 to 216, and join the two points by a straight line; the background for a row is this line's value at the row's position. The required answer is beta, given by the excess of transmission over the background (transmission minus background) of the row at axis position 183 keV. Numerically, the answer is 0.06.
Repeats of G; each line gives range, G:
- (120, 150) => 1.04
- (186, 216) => 1.05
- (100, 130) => 1.01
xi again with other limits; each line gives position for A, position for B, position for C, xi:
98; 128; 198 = 0.459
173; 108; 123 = 0.455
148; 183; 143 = 0.453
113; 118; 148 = 0.512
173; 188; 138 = 0.444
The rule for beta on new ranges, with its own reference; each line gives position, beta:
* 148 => -0.03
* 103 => 0.01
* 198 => -0.01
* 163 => -0.19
